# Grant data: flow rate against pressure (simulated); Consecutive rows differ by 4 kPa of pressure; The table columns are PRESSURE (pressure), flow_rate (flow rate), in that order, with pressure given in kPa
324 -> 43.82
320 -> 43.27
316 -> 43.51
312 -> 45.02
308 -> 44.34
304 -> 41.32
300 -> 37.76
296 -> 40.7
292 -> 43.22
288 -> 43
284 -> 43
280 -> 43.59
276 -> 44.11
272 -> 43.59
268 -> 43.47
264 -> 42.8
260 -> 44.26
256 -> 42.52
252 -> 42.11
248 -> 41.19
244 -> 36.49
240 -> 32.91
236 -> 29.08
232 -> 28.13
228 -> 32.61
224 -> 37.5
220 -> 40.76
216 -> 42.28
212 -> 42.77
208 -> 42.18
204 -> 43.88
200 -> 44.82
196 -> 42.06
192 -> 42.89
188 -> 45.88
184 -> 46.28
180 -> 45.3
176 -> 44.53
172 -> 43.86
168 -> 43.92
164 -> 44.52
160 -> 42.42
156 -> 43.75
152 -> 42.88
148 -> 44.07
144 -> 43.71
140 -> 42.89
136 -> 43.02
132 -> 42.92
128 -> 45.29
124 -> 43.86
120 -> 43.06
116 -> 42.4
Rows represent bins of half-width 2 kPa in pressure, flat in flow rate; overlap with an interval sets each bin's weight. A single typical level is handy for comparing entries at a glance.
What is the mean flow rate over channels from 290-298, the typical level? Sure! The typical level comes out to 42.0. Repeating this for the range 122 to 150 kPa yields 43.7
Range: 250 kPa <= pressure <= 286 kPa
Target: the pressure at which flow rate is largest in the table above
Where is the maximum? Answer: 260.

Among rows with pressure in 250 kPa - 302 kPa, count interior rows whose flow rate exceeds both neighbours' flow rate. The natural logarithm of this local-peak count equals 1.1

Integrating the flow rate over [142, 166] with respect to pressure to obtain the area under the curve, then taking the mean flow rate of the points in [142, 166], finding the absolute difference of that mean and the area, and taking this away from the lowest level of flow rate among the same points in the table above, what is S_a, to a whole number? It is -959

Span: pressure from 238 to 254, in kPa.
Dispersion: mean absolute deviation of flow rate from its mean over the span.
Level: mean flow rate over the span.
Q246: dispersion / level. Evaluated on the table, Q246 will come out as 0.091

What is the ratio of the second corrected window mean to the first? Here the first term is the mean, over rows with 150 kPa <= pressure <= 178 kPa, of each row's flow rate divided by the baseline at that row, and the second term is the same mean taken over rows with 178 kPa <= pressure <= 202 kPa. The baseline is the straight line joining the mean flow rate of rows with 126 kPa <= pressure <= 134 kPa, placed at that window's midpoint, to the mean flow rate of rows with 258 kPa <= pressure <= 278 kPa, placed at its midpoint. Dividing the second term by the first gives 1.02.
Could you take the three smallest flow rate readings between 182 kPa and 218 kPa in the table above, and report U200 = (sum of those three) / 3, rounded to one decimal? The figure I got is 42.2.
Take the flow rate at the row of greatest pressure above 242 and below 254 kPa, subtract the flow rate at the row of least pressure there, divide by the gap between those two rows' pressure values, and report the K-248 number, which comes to 0.70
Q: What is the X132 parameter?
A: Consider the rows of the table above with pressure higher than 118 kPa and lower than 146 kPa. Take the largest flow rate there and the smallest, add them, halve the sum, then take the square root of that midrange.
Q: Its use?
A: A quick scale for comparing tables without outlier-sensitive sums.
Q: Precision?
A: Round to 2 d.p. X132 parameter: 6.64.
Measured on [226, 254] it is 5.93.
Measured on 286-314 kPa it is 6.43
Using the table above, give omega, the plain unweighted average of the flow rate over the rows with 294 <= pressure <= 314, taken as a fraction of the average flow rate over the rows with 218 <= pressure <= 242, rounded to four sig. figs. 1.249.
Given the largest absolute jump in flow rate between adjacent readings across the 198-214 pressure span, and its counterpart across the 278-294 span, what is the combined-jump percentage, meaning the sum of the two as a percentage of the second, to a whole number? 388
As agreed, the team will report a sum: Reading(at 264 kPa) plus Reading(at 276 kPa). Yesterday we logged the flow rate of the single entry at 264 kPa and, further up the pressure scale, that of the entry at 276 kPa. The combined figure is 86.9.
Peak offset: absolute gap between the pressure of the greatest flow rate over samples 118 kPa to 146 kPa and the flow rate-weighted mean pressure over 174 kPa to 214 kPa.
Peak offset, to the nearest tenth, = 65.8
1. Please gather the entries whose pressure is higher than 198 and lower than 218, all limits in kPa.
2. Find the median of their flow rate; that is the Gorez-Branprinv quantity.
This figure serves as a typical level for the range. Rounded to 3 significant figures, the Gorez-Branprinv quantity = 42.8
